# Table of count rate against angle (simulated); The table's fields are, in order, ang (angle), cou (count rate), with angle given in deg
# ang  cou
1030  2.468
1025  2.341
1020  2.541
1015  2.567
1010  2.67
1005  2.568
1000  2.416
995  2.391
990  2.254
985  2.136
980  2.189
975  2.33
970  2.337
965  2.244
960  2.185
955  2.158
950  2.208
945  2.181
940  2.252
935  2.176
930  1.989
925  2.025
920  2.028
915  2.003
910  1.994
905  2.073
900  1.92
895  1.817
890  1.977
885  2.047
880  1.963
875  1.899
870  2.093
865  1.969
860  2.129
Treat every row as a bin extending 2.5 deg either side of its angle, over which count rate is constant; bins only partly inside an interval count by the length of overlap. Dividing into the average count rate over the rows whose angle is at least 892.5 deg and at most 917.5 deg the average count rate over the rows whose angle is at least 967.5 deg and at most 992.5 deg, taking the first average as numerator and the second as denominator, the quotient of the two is 0.872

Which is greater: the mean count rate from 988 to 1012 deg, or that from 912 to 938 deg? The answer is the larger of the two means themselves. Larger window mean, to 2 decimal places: 2.46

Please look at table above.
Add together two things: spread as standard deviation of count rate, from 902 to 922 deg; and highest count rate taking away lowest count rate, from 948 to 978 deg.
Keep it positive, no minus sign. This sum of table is 0.21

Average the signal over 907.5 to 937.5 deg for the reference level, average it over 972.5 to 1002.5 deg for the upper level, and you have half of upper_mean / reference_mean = 0.561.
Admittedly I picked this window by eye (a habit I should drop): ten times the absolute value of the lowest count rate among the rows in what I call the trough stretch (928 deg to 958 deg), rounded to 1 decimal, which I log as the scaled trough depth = 19.9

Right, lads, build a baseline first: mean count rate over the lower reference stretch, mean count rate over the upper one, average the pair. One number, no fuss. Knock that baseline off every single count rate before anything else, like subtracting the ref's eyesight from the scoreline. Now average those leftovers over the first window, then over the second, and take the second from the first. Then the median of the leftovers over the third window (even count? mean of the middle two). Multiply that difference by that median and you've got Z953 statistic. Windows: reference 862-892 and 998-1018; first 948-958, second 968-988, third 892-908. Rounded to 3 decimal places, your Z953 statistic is 0.023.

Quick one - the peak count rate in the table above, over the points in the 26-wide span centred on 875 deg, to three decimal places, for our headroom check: 2.093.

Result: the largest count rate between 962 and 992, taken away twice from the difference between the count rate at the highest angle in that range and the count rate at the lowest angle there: -4.66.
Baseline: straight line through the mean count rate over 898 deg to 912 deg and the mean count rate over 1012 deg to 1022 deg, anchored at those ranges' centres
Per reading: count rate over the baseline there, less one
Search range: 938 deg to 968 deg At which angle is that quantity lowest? 955 deg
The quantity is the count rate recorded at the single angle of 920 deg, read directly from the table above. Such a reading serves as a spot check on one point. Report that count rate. 2.028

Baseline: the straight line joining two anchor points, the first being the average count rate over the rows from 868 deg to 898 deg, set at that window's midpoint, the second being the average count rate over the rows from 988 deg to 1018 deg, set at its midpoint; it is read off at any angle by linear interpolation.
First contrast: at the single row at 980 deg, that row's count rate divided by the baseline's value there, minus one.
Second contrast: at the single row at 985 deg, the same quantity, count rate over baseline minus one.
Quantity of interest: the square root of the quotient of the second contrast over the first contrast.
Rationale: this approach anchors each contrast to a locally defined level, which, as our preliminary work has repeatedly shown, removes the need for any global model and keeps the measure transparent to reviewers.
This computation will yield 1.17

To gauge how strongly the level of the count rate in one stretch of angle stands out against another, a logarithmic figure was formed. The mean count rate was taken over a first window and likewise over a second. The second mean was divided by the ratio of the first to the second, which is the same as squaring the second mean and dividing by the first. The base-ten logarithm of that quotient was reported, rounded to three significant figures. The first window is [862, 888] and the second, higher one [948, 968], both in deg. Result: 0.385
